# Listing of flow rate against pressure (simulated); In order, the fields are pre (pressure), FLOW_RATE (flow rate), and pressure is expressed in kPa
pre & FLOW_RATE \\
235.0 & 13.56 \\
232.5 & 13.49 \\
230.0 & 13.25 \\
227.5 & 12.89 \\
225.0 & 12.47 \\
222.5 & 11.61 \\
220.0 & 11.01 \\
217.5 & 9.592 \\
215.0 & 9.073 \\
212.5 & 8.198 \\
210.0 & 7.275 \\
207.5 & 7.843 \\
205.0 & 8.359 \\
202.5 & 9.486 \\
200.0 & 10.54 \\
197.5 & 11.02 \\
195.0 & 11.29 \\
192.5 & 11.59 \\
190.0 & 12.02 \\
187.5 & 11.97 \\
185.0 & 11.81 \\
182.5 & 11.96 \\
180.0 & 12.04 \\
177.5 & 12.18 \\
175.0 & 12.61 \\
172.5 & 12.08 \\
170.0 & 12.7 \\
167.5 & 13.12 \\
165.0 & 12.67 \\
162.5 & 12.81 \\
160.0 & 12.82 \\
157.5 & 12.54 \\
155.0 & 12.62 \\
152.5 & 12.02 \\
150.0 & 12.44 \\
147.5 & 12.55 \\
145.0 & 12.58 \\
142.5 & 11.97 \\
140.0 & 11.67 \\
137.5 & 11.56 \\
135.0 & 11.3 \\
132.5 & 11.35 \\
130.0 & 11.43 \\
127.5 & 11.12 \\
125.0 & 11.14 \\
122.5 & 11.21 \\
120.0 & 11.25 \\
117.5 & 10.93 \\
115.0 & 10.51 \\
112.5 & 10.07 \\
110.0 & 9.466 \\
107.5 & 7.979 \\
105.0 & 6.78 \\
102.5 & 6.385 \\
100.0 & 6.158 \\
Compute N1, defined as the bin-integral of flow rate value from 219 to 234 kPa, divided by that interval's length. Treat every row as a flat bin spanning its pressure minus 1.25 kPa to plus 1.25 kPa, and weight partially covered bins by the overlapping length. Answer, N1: 12.5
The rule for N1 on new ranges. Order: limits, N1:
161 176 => 12.7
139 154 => 12.2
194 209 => 9.7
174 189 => 12.1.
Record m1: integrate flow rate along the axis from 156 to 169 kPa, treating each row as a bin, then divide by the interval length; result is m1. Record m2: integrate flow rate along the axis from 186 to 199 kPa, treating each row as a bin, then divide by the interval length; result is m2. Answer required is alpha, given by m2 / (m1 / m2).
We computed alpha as 10.5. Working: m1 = 12.8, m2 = 11.6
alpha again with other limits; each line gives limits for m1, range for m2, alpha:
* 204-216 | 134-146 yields 17.2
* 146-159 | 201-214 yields 5.5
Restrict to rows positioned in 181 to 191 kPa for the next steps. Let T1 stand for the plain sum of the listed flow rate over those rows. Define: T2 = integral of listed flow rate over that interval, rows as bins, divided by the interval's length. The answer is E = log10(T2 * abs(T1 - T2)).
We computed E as 2.63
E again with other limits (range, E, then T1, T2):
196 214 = 2.68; 63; 9.0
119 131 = 2.70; 56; 11.2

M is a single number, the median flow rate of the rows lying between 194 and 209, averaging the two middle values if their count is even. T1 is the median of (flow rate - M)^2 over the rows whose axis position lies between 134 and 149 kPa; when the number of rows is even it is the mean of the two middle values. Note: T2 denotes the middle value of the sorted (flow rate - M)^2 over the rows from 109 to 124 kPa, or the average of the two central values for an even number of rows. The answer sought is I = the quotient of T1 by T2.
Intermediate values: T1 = 3.3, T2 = 0.6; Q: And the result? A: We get 5.8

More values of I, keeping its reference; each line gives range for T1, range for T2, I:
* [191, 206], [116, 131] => 1.0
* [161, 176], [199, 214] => 2.4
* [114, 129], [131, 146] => 0.5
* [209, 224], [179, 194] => 0.5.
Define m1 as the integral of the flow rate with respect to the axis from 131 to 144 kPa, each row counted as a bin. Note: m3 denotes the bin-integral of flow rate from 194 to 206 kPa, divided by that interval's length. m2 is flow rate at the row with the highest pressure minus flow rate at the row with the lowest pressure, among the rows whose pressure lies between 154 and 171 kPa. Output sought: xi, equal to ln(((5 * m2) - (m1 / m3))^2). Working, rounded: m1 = 151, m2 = 0.1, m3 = 10.2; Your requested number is 5.3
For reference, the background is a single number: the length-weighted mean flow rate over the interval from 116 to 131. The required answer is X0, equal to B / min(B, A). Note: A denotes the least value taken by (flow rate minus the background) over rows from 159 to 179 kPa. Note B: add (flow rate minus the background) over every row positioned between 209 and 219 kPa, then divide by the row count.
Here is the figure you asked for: 1.0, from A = 0.92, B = -2.6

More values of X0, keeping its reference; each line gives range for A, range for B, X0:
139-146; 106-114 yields 1.0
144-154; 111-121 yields 1.0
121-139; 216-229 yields -7.8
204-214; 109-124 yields 0.2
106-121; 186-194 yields -0.2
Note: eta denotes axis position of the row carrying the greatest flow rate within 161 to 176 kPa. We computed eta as 167.5 kPa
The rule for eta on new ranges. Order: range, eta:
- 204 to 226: 225.0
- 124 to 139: 137.5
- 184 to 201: 190.0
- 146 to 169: 167.5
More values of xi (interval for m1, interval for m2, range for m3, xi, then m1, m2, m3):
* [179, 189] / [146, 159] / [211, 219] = 5.2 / 119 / 0.0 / 9.0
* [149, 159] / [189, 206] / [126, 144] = 6.7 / 124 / -3.7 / 11.5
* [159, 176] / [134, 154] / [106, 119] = 5.8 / 216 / 0.7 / 9.8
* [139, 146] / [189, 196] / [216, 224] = 4.9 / 84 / -0.7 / 10.7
